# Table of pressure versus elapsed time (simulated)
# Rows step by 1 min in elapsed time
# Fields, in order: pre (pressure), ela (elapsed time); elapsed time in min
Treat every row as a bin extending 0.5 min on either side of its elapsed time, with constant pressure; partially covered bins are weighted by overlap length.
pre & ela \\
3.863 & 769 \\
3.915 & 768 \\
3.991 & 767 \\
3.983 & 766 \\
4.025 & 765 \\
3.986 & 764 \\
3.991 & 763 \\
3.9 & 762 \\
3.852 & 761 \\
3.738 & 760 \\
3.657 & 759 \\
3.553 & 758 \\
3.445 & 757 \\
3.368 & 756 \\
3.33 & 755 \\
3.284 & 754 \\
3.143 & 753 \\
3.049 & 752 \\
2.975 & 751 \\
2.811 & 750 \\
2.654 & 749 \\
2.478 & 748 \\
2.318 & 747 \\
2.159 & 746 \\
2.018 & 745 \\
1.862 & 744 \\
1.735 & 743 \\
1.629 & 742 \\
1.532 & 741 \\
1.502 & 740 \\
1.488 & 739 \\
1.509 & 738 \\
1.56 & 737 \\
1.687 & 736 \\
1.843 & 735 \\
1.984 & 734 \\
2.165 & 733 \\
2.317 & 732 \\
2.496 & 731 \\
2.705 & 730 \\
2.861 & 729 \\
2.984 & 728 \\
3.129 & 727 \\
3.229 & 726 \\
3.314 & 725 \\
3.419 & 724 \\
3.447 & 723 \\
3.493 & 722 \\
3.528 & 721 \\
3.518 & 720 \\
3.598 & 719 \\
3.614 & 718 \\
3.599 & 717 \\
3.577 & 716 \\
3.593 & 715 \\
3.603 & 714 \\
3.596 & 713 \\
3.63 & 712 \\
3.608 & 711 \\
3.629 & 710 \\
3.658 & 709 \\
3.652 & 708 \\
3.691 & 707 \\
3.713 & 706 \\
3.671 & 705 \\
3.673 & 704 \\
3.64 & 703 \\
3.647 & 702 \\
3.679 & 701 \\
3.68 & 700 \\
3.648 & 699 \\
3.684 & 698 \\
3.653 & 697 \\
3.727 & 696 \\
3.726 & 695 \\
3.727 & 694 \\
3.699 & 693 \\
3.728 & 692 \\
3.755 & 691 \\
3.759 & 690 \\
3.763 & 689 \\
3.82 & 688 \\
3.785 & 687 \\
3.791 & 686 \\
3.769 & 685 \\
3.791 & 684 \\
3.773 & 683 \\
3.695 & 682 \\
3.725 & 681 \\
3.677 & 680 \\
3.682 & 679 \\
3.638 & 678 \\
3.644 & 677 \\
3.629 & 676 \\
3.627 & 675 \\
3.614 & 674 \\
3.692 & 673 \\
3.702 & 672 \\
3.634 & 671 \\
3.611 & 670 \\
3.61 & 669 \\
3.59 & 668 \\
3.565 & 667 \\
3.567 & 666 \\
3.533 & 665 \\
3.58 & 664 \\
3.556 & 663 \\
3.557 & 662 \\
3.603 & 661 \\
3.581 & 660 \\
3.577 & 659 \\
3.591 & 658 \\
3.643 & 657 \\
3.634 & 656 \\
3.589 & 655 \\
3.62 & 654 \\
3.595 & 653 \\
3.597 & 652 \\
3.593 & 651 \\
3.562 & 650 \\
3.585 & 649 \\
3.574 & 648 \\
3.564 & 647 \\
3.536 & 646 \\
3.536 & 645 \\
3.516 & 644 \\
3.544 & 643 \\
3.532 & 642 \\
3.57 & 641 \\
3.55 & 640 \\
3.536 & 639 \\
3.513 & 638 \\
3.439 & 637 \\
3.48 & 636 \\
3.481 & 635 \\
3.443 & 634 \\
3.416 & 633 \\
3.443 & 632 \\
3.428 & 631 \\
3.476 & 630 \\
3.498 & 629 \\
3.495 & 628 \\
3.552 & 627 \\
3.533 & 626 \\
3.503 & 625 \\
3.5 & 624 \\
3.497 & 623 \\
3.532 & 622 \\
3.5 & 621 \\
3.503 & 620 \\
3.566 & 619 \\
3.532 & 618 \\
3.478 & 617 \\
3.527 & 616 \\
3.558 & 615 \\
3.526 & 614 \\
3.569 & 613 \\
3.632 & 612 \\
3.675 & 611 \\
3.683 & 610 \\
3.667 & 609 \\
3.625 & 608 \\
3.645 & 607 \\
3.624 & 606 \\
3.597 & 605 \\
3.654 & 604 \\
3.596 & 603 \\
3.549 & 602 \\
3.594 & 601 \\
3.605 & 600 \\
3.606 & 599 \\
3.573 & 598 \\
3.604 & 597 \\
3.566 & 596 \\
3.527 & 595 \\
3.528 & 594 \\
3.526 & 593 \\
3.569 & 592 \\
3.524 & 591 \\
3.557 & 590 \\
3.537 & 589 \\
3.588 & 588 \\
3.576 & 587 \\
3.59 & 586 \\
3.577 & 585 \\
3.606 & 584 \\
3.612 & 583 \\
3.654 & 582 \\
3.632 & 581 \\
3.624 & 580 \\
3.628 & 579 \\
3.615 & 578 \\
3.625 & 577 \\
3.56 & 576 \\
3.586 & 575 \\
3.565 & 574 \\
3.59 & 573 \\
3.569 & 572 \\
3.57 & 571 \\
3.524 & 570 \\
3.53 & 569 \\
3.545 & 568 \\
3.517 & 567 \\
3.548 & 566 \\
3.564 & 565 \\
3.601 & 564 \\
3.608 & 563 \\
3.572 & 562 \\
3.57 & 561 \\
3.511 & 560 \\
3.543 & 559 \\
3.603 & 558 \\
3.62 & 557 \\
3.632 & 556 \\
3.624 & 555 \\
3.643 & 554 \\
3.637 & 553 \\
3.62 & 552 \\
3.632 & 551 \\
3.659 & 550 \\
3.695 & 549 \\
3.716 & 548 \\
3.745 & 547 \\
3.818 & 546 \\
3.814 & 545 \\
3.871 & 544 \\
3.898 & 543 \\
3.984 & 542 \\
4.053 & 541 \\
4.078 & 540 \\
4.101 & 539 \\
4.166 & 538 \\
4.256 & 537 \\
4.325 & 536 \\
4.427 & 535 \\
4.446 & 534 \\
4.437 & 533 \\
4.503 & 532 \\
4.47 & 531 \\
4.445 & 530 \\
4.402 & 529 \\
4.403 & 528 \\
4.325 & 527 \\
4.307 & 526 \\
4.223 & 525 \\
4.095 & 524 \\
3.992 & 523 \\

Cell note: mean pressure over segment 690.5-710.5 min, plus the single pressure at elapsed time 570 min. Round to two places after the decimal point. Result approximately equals 7.21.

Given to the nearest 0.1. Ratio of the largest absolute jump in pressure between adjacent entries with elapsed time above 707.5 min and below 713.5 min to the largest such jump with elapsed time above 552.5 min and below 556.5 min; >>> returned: 1.8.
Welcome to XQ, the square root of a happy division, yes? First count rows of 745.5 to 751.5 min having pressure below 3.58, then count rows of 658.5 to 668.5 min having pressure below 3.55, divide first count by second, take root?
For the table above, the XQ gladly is 2.4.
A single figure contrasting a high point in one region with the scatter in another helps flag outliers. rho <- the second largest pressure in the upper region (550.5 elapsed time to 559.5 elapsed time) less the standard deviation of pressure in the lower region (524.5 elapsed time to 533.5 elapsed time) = 3.55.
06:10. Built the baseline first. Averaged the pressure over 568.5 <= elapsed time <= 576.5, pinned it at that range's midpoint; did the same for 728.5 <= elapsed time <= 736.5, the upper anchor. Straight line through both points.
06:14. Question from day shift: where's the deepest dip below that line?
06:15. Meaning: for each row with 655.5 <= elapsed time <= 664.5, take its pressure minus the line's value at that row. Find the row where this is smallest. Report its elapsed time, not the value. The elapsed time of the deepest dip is 659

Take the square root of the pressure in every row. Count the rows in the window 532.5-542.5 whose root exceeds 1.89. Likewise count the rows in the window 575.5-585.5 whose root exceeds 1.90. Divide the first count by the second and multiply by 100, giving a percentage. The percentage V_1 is 143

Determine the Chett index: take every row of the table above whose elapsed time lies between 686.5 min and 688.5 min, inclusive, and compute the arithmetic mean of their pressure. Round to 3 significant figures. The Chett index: 3.80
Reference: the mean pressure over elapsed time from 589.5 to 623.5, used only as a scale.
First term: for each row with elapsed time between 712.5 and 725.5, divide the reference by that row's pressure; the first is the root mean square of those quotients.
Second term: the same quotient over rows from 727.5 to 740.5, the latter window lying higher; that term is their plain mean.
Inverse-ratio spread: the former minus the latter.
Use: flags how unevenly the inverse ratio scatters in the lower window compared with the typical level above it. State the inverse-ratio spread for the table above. -0.81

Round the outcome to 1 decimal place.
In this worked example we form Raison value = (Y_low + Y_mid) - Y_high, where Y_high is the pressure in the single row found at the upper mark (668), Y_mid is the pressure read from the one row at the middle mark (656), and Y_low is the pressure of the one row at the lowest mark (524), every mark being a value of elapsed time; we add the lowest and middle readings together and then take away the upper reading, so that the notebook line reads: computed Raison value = 4.1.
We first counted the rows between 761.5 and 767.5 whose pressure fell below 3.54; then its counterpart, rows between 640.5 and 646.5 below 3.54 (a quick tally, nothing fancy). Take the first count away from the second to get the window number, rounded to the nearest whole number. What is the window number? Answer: 4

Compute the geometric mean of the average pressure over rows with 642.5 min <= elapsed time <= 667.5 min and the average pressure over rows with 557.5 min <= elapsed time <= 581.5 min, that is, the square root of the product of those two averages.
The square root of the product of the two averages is 3.58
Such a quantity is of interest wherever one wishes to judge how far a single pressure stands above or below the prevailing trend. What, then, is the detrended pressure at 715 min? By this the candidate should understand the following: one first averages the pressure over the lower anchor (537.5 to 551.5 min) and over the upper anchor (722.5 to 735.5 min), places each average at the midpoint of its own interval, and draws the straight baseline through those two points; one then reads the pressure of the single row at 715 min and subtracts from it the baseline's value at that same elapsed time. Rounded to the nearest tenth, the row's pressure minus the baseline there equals 0.7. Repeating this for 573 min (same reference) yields -0.1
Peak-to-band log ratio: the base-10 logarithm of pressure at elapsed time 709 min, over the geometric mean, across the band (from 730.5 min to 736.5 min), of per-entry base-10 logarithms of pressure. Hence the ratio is 1.8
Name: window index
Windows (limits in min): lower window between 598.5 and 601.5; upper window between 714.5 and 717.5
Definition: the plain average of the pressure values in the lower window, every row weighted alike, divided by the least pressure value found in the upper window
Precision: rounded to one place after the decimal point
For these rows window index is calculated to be 1.0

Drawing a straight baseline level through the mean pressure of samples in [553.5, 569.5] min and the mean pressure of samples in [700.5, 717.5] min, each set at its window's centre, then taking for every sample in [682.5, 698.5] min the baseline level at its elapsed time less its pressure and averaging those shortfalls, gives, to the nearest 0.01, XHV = -0.12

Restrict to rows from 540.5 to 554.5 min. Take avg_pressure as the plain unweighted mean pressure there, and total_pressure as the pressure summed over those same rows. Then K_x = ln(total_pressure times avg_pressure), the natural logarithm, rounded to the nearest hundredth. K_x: 5.29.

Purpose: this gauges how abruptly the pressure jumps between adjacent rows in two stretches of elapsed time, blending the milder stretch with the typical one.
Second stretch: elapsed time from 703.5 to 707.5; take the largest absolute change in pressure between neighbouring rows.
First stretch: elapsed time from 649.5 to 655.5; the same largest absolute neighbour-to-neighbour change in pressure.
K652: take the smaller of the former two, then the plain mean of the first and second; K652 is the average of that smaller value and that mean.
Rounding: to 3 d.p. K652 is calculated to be 0.034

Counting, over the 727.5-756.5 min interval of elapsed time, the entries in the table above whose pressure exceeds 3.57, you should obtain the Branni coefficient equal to 0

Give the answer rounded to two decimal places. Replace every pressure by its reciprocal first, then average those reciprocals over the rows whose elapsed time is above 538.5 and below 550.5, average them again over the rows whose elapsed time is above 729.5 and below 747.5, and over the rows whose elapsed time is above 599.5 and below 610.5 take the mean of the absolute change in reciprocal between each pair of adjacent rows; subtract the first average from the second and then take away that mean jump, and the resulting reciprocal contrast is 0.28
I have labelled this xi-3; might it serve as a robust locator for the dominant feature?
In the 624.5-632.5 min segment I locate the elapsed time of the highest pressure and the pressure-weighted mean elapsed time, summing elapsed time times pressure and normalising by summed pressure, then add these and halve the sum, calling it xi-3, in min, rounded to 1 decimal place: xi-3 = 627.7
